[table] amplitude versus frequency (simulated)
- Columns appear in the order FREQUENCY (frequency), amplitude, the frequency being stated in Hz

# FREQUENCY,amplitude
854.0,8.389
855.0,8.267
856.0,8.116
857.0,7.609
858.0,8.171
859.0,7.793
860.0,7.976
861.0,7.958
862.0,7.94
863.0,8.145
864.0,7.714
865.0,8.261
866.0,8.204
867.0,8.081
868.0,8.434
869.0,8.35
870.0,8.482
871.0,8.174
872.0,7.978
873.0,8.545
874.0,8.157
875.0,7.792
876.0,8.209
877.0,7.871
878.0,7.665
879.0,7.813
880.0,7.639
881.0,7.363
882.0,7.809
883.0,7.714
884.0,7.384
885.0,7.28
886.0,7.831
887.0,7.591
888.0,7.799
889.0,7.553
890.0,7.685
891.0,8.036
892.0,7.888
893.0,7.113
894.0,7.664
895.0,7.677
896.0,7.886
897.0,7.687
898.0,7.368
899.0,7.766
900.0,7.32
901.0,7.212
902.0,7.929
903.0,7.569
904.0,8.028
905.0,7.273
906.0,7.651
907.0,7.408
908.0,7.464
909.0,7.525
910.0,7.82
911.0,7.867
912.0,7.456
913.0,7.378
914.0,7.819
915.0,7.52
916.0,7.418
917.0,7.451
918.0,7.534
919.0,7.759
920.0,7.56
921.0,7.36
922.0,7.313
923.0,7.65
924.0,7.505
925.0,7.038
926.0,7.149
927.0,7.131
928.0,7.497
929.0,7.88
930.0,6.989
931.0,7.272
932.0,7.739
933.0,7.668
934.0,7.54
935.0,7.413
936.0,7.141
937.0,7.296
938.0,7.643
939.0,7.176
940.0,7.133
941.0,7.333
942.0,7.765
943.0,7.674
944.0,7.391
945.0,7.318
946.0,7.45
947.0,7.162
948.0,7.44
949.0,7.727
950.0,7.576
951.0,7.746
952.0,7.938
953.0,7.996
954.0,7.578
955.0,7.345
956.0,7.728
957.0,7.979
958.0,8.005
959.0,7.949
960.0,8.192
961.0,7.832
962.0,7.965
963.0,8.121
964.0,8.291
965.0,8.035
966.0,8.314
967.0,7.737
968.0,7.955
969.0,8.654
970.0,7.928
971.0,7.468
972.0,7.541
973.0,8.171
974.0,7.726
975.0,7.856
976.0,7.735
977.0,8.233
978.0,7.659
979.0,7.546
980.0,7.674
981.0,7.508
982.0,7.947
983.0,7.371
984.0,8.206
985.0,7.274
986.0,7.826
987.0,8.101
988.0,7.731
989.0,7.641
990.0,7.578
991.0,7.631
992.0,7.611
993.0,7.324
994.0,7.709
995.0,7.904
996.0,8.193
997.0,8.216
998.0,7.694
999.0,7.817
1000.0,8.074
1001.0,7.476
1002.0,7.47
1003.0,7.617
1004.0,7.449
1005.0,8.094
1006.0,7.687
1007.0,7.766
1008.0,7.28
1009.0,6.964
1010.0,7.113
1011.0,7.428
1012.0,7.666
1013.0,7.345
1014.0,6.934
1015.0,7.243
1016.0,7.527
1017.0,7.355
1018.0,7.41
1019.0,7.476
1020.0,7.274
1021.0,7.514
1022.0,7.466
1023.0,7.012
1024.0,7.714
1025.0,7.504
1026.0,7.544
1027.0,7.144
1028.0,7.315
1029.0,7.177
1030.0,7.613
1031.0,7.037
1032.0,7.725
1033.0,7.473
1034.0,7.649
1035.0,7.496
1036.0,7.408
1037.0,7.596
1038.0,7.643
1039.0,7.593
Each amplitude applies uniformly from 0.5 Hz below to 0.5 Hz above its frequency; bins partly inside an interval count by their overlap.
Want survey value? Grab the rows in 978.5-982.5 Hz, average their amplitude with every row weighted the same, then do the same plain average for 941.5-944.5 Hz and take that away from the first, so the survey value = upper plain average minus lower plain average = 0.1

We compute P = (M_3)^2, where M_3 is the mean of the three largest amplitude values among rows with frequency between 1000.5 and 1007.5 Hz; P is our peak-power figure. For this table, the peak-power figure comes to 62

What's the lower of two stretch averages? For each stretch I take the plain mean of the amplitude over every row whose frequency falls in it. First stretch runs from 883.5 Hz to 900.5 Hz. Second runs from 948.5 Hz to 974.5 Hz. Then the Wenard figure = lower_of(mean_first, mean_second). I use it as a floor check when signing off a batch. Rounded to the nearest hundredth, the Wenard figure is 7.62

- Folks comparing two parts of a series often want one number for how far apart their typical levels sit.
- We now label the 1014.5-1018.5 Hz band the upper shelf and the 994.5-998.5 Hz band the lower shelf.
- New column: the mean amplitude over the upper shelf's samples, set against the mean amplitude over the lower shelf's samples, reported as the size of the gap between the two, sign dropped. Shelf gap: 0.6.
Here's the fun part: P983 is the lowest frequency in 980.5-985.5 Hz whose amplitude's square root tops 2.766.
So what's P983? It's 982.0 Hz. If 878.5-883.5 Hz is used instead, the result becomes 879.0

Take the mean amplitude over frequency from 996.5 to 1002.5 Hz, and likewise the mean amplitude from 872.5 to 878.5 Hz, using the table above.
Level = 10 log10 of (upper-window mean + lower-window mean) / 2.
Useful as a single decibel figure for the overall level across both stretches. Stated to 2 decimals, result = 8.98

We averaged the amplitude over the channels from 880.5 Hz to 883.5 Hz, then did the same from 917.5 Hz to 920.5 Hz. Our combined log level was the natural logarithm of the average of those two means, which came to 2.03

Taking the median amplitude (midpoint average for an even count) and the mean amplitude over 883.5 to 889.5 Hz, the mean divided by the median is 1.00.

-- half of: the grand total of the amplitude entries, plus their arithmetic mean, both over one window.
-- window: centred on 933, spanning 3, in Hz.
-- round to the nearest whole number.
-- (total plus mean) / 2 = 15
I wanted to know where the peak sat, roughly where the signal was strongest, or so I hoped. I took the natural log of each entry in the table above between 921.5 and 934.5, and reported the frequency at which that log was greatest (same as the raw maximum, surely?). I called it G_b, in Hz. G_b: 929.0 Hz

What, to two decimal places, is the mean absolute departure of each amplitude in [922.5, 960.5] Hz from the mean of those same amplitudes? 0.26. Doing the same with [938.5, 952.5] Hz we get 0.21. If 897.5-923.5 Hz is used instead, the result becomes 0.18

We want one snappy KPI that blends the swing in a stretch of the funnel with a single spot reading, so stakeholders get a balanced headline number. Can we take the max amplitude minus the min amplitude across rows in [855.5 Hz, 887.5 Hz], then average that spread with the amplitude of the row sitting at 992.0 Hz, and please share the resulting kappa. 4.44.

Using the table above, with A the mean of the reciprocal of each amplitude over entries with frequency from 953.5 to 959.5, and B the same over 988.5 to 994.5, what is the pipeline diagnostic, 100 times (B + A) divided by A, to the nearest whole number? 202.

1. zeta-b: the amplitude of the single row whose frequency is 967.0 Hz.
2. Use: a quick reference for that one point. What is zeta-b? 7.737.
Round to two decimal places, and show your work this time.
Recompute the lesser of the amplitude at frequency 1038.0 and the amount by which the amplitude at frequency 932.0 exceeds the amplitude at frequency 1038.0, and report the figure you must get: 0.10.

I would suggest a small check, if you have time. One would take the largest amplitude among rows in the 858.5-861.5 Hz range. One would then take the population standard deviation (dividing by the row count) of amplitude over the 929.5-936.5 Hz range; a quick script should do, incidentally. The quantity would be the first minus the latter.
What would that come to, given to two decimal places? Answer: 7.72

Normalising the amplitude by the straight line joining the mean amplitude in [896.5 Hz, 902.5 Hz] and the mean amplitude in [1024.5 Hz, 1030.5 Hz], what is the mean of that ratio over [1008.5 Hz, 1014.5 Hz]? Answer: 0.98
